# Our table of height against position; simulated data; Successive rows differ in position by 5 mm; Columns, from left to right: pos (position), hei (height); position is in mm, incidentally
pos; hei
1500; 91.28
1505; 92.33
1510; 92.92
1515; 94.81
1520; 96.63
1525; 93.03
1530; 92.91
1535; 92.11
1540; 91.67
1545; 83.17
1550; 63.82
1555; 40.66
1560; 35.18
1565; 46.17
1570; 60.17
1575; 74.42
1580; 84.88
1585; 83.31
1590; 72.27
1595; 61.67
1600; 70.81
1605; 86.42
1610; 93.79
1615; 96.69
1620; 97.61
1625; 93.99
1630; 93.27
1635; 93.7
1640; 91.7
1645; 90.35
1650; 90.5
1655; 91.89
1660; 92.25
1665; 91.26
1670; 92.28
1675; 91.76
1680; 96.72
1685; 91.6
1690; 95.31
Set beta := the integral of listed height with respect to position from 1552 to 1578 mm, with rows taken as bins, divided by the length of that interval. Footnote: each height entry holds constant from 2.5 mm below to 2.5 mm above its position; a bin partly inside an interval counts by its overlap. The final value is 52.2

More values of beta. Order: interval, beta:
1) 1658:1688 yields 92.7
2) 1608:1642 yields 94.4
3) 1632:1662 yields 91.7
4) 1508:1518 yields 94.1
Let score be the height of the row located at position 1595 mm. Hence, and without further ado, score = 61.67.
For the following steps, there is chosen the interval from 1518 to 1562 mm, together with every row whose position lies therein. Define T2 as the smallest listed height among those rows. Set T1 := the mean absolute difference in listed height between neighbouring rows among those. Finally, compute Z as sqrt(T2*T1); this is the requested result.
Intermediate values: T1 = 7.7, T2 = 35.18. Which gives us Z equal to 16.4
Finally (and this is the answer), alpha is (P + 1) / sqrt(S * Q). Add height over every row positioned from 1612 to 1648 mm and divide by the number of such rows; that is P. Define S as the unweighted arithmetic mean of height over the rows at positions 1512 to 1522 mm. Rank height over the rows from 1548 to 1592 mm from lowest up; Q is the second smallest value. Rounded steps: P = 93.9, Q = 40.66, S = 95.7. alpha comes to 1.52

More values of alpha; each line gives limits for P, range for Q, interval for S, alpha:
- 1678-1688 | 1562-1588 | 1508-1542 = 1.27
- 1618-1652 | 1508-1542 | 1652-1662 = 1.02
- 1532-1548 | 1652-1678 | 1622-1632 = 0.97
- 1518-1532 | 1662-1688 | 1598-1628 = 1.05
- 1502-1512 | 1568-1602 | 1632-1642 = 1.24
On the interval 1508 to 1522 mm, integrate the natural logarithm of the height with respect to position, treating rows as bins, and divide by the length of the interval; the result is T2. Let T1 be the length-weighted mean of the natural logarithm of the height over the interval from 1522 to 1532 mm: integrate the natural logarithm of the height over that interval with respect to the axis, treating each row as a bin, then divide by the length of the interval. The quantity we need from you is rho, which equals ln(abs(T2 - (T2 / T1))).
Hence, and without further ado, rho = 1.27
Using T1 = 4.53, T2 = 4.55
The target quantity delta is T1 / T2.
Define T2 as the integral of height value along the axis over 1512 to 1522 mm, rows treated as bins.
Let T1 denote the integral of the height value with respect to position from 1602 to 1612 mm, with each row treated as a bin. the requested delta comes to 0.93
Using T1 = 890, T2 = 955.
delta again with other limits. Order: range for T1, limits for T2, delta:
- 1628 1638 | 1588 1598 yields 1.40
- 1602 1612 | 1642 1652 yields 0.98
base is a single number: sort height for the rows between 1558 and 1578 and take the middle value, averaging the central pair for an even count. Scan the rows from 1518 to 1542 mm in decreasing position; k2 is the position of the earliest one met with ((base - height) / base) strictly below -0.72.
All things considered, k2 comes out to 1540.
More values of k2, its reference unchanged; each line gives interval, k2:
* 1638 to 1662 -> 1660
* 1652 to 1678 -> 1675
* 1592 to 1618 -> 1615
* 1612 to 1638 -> 1635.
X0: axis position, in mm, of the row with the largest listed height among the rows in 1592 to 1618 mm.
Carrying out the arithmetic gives 1615 mm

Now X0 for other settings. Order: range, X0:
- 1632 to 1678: 1635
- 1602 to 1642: 1620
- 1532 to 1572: 1535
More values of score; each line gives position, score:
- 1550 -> 63.82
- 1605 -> 86.42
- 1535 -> 92.11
